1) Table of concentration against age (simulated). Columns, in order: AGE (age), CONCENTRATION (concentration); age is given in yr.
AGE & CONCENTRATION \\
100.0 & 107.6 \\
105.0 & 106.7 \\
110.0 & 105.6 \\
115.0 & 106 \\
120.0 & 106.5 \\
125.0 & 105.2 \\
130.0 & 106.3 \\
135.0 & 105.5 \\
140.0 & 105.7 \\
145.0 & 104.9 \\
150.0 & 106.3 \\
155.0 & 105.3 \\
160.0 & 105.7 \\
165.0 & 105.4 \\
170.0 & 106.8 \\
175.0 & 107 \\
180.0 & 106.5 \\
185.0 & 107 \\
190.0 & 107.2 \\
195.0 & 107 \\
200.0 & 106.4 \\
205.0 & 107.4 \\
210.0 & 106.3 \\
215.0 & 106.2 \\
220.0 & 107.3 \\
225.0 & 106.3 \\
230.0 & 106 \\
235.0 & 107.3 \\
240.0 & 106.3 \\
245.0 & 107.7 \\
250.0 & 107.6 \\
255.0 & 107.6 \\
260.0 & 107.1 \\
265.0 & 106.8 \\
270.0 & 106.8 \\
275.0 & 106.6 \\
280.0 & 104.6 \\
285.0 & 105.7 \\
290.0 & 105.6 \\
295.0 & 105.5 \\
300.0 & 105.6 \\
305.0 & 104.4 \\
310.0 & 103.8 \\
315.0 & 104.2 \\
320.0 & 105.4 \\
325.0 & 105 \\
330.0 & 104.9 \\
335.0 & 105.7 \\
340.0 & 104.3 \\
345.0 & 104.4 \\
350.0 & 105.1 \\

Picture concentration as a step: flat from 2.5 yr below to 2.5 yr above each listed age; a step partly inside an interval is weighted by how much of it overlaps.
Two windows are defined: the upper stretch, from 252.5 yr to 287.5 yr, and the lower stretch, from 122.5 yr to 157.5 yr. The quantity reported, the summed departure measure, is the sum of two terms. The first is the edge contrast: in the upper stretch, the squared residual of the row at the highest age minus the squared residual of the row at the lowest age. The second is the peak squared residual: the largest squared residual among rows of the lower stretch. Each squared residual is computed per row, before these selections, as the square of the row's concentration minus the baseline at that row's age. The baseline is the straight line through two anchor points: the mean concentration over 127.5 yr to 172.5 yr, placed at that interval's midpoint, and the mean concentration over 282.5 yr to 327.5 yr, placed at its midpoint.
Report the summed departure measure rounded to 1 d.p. -4.3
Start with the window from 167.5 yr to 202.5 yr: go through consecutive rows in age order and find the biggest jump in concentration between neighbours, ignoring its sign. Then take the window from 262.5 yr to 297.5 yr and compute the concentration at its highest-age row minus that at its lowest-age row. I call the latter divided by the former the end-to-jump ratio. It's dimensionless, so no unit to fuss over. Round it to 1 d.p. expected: -2.2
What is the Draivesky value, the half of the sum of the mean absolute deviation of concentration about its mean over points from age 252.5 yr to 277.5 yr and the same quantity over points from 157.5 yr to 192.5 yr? 0.43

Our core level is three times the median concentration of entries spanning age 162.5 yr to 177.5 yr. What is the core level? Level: 320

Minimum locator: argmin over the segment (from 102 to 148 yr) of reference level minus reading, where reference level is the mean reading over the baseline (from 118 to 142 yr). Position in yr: 105.0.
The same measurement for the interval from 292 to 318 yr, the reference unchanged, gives 300.0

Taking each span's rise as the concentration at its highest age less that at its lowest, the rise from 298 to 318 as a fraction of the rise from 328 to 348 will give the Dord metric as 2.8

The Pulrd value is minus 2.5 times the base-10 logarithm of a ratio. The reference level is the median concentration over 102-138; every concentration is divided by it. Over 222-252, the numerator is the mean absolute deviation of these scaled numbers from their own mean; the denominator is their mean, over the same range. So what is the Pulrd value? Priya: 5.5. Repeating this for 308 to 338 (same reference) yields 5.7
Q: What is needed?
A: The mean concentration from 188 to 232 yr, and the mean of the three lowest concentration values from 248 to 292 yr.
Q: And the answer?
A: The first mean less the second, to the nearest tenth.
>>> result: 1.4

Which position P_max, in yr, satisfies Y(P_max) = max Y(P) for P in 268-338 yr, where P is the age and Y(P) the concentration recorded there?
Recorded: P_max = 270.0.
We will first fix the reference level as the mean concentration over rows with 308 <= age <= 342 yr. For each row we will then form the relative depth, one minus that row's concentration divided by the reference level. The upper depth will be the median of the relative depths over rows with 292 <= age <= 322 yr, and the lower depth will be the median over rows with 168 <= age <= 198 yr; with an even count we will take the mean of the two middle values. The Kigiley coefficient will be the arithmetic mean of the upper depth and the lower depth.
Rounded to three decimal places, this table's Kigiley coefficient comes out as -0.011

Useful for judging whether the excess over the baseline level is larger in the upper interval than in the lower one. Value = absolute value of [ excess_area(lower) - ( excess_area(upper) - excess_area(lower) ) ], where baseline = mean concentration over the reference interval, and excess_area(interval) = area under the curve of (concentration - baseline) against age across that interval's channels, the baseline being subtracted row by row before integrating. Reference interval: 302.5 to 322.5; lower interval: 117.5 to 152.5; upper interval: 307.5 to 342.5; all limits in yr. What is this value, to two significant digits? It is 82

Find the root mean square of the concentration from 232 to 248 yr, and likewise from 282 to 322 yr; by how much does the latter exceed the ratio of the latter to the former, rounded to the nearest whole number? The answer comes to 104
